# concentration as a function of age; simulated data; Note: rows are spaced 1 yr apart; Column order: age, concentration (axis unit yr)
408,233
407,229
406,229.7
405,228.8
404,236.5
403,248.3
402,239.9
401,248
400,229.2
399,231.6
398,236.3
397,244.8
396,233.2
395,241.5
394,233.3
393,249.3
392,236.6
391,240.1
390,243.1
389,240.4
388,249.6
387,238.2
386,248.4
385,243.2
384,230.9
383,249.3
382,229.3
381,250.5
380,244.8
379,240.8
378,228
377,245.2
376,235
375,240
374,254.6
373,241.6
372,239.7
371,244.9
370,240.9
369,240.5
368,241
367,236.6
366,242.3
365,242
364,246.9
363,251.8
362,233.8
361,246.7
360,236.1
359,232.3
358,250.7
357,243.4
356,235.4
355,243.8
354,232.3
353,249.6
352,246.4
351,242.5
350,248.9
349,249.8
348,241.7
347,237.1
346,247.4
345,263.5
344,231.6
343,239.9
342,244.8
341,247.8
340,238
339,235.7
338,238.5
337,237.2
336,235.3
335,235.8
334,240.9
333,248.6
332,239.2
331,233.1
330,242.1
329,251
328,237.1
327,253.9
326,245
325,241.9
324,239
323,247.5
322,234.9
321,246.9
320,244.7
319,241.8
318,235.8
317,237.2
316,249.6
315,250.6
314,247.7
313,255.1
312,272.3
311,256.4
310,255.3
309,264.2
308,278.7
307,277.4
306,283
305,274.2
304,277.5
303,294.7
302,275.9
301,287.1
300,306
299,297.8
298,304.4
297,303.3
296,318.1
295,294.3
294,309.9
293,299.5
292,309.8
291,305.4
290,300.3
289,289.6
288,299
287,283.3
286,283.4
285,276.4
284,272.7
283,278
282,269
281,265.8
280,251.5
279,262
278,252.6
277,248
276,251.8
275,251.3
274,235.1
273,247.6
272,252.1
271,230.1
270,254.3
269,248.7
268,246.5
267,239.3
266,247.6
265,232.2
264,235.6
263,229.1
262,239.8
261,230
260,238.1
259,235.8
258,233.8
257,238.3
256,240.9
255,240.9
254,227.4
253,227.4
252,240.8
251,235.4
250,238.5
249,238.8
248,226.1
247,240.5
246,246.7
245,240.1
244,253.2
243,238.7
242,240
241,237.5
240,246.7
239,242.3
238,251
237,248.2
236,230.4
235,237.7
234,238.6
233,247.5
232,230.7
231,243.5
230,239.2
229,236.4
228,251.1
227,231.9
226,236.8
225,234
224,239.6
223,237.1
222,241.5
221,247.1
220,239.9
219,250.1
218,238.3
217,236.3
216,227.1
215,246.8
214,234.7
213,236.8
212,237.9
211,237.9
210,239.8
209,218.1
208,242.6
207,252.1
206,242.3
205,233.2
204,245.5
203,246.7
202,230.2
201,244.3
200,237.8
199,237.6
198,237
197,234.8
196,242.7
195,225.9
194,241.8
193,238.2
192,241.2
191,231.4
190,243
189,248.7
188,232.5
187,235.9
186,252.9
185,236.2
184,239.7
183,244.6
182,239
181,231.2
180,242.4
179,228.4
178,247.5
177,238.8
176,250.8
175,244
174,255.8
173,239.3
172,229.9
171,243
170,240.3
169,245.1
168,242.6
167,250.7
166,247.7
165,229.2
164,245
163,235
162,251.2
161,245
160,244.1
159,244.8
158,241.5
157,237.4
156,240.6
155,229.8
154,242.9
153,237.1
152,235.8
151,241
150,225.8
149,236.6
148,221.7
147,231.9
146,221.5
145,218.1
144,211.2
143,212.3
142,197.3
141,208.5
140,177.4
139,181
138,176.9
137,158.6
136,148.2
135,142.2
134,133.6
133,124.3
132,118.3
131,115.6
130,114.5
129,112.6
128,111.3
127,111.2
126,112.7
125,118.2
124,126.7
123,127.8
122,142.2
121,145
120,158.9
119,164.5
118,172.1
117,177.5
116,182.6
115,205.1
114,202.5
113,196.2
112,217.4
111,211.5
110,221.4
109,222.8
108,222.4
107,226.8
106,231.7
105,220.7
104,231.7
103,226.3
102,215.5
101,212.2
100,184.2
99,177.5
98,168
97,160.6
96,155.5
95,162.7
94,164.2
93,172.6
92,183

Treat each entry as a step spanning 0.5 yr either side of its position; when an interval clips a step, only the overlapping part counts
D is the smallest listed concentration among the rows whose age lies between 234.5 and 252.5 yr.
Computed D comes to 226.1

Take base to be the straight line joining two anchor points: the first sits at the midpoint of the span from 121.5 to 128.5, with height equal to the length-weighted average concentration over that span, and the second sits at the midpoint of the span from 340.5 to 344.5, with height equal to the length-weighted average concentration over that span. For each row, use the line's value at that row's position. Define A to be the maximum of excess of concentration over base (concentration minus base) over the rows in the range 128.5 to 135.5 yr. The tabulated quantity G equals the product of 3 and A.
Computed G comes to 46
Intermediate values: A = 15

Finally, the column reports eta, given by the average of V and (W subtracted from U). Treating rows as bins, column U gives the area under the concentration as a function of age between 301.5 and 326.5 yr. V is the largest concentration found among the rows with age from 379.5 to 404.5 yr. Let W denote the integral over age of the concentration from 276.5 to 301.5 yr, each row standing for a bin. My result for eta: -245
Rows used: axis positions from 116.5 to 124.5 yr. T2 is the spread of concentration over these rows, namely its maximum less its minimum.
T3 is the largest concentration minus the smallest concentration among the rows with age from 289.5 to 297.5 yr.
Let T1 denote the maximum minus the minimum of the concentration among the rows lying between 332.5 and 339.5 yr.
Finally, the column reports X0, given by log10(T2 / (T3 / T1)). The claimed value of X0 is 1.45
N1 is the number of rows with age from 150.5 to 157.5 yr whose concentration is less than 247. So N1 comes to 7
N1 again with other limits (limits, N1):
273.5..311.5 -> 1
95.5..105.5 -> 10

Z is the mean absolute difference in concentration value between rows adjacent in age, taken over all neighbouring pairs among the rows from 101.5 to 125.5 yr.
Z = 7.9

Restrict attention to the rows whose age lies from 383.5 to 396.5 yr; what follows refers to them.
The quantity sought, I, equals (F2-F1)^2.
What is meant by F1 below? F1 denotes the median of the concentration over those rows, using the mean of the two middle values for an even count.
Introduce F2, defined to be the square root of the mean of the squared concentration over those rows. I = 0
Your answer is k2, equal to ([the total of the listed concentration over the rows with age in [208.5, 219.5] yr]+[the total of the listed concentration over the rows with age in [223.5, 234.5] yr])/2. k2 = 2617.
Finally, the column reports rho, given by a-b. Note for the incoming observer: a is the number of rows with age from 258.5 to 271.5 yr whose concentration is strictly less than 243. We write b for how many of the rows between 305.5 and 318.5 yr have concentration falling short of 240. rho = 7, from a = 9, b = 2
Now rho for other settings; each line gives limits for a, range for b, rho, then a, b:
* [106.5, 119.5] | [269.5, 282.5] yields 11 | 13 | 2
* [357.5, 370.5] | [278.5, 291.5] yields 9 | 9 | 0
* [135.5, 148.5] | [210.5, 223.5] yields 4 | 13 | 9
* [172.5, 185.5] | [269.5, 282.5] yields 6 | 8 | 2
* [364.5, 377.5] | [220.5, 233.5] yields 2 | 10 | 8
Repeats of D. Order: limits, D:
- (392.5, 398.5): 233.2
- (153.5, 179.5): 228.4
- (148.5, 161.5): 225.8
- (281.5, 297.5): 269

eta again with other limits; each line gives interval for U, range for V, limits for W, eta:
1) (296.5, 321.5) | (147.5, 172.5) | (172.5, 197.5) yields 481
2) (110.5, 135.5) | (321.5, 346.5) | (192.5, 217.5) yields -970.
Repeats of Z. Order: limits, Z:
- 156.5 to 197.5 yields 9.2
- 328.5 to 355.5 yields 7.5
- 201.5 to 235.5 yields 8.7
